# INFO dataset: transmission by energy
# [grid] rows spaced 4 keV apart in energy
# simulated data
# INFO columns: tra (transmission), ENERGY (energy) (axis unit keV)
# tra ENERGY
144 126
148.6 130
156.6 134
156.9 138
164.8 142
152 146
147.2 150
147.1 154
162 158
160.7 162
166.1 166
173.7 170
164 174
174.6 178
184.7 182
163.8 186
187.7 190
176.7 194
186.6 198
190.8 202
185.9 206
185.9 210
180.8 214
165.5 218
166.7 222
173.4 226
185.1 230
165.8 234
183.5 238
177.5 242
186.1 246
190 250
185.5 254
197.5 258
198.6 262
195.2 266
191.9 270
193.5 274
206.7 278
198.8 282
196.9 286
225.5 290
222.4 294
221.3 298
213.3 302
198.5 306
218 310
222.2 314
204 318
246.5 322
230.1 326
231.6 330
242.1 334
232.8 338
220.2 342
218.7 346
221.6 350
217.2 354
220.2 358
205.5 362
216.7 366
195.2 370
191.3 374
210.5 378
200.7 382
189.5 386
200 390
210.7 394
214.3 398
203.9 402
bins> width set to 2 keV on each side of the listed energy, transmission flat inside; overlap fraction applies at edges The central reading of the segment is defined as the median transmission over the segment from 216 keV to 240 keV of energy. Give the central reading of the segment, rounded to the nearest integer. 170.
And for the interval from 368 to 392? 198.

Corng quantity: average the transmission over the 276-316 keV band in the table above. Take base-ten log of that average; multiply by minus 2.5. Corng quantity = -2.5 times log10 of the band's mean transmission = -5.82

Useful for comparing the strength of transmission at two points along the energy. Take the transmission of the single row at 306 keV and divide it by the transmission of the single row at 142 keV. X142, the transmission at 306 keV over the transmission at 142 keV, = 1.20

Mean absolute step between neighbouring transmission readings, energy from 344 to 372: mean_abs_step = 10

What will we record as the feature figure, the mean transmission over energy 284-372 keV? 219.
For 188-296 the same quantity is 189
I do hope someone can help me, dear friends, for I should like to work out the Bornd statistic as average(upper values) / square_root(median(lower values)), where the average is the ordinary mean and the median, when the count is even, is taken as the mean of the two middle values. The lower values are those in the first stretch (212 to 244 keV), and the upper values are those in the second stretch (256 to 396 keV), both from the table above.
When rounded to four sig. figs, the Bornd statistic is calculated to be 15.97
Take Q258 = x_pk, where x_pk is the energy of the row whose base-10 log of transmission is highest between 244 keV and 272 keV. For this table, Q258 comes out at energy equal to 262 keV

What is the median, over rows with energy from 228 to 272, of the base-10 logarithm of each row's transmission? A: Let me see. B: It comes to 2.27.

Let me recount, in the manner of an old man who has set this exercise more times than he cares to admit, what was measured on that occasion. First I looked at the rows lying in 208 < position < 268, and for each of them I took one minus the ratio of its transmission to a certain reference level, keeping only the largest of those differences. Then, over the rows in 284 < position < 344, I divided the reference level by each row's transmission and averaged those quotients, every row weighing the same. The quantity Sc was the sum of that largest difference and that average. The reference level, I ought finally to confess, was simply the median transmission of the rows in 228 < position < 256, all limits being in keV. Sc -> 0.94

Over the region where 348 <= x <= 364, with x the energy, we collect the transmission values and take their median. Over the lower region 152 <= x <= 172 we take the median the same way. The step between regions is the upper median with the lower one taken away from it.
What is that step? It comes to 57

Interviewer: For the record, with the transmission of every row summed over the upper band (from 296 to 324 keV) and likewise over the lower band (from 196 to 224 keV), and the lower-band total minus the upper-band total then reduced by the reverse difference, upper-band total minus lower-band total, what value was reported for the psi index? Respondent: -523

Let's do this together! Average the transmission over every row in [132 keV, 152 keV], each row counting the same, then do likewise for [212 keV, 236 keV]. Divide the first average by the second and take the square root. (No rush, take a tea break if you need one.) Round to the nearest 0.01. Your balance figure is 0.95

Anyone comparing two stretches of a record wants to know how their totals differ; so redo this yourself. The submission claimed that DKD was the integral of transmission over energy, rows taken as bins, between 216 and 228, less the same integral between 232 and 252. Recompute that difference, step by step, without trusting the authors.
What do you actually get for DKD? -1589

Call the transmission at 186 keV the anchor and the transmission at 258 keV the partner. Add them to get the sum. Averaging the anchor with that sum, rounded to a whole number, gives 263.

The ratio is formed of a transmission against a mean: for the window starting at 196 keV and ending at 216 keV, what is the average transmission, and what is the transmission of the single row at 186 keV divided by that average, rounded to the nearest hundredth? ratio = 0.88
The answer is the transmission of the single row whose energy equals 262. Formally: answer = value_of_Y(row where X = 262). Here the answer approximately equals 198.6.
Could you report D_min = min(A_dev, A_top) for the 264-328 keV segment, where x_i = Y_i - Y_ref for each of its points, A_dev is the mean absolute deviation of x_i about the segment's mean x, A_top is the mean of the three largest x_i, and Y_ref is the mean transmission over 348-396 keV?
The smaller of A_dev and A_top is 13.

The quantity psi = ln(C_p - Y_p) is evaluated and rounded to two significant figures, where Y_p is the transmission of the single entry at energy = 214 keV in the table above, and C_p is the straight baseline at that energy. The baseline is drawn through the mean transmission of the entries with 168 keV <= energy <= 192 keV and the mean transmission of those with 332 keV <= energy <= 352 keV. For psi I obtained 1.6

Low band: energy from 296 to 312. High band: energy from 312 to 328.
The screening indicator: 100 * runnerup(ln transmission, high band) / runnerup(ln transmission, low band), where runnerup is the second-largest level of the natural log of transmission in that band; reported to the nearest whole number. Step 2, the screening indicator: 101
